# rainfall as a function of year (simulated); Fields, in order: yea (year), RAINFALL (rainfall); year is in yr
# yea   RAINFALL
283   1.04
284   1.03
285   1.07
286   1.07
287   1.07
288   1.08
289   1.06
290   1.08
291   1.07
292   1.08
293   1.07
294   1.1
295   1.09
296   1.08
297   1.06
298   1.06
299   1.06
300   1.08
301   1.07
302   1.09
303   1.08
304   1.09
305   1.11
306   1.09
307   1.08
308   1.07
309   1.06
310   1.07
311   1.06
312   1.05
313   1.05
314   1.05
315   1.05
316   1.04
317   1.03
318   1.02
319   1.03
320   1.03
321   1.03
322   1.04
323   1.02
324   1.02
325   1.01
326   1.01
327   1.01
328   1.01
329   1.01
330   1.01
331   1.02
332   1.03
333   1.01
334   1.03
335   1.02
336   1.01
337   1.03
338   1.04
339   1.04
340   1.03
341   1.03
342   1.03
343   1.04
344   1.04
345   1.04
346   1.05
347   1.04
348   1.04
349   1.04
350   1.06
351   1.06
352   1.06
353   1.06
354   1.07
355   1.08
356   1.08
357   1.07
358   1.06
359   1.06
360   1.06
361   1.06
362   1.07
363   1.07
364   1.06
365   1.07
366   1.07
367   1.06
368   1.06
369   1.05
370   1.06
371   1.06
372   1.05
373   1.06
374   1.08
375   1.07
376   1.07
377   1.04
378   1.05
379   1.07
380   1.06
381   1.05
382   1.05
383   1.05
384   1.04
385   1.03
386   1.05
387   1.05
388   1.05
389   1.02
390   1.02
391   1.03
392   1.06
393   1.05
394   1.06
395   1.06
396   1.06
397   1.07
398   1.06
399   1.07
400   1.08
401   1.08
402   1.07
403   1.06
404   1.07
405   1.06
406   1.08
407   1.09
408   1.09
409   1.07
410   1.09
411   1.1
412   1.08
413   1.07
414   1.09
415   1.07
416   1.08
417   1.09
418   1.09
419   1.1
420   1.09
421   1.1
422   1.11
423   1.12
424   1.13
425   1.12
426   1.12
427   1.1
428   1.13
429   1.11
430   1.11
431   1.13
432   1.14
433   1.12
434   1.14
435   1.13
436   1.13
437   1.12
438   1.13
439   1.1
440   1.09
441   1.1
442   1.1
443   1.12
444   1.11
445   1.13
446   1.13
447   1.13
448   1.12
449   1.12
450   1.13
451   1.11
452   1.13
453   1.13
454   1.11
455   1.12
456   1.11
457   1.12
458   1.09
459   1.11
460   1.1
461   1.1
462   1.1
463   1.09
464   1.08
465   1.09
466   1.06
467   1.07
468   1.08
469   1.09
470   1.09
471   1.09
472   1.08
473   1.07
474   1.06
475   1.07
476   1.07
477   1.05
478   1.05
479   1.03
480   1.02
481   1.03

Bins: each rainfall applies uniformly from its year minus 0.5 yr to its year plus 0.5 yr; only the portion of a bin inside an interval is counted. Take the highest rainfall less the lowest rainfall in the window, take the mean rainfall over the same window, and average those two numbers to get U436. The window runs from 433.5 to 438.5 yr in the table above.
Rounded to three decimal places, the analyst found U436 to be 0.575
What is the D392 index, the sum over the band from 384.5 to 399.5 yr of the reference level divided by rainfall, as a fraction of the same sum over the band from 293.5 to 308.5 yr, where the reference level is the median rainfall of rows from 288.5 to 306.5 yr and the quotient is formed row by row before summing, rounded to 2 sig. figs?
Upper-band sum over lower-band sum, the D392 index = 1.0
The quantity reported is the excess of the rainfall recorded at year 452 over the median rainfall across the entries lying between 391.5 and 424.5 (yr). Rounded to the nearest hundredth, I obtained 0.05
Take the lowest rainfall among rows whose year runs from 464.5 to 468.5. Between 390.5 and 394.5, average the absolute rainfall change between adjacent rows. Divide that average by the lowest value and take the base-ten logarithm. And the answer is -1.80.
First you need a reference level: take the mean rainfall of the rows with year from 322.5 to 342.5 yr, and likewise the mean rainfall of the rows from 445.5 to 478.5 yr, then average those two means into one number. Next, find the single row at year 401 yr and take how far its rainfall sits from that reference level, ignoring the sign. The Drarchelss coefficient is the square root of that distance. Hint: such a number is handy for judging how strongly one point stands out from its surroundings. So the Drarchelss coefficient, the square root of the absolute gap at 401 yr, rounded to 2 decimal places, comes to 0.15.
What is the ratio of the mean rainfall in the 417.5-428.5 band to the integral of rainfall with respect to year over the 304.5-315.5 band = 0.095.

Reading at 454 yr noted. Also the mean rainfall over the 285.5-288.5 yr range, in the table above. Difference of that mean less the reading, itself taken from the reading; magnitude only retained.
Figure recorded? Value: 1.15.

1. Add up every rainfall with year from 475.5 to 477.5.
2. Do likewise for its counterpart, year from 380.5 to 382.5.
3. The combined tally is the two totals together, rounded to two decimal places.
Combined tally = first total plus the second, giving 4.22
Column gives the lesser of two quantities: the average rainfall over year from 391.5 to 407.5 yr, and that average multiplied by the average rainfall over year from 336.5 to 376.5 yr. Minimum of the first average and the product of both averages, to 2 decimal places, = 1.07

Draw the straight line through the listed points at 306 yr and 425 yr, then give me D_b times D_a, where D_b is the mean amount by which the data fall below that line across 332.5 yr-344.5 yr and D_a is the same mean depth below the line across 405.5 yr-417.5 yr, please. 0.002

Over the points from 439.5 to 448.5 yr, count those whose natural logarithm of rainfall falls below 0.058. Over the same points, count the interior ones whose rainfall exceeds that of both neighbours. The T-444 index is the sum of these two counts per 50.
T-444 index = 0.02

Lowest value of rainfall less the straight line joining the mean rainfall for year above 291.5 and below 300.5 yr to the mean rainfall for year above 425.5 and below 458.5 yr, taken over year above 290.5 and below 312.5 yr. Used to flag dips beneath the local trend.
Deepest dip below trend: -0.030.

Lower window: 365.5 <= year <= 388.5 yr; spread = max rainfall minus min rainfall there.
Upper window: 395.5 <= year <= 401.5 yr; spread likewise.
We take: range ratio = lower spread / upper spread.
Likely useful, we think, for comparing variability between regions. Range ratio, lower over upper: 2.5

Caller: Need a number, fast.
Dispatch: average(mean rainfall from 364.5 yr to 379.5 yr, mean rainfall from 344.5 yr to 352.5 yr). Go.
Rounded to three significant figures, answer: 1.06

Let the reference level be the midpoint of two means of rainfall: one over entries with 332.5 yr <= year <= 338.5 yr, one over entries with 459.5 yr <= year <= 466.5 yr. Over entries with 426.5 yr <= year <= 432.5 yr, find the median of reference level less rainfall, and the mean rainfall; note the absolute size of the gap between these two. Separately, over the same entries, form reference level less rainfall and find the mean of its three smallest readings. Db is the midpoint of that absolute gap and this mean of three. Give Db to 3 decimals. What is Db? 0.553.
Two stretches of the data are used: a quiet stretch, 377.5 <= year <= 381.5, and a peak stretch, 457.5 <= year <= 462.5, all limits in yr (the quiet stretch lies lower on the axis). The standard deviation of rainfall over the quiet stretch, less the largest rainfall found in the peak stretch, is -1.10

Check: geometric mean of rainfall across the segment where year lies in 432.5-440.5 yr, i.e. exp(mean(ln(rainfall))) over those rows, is 1.12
